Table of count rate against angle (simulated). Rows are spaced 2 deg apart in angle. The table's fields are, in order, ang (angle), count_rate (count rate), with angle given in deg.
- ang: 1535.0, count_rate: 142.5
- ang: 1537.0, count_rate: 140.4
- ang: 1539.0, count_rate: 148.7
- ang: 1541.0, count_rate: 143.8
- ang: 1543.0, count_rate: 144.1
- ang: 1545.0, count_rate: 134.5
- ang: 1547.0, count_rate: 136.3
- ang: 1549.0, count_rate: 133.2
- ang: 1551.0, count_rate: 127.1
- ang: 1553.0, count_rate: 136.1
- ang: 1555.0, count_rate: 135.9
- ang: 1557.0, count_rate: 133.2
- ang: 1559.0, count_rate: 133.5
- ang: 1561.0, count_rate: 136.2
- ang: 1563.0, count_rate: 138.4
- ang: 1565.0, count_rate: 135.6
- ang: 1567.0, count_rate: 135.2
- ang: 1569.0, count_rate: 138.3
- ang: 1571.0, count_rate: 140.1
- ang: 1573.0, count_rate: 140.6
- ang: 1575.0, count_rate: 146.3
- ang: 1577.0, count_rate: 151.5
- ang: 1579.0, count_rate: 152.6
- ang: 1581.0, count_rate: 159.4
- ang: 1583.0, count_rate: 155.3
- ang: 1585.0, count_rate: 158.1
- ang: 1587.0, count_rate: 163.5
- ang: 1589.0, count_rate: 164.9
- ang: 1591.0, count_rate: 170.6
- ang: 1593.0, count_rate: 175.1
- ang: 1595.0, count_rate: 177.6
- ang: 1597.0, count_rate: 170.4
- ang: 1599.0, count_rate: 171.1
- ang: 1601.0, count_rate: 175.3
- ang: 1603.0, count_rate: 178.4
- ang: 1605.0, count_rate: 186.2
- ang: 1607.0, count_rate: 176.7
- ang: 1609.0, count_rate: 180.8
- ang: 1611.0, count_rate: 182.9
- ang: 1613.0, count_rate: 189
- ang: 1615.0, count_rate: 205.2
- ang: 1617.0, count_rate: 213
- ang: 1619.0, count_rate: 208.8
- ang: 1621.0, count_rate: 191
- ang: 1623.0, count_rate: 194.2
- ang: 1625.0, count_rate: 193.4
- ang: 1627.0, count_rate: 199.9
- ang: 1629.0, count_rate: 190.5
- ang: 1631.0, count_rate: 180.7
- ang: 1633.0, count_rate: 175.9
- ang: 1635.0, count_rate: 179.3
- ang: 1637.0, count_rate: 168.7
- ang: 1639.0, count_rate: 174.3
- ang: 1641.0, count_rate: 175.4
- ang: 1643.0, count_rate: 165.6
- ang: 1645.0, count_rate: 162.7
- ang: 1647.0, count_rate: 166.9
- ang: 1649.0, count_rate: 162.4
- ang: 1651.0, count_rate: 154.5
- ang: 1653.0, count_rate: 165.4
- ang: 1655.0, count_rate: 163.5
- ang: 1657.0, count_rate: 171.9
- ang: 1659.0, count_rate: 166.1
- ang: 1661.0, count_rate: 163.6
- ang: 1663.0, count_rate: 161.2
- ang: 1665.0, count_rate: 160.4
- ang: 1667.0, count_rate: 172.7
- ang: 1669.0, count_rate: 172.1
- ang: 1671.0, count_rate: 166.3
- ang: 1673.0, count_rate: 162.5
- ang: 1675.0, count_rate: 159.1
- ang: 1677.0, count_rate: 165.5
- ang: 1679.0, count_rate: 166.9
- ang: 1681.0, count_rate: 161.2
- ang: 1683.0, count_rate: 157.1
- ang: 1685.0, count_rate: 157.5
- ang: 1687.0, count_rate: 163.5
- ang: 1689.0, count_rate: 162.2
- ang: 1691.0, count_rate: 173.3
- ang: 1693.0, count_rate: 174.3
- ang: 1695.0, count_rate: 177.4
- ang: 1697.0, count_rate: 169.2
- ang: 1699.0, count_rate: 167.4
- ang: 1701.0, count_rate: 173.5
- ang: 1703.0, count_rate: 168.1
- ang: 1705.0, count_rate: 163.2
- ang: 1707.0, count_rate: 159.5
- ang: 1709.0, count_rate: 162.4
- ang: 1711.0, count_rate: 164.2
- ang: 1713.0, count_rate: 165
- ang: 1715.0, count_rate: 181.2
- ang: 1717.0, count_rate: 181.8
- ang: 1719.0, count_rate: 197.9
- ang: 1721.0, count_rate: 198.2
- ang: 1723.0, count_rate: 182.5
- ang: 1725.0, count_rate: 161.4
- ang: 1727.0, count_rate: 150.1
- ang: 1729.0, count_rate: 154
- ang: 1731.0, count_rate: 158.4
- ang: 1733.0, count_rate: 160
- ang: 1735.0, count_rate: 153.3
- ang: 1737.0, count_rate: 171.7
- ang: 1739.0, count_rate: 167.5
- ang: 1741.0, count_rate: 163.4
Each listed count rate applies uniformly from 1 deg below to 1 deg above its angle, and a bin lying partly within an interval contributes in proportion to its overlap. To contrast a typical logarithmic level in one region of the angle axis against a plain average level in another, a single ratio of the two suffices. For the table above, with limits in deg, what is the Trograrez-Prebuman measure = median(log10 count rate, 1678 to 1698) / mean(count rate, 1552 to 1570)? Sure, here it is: 0.0163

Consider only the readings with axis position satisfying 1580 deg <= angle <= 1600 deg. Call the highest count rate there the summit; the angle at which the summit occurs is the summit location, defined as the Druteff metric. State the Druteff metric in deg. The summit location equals 1595.0 deg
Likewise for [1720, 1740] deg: 1721.0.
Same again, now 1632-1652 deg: 1635.0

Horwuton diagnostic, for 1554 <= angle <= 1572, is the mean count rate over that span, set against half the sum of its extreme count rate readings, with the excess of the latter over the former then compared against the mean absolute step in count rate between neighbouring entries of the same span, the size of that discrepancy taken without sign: 1.6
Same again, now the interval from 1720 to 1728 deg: 14.9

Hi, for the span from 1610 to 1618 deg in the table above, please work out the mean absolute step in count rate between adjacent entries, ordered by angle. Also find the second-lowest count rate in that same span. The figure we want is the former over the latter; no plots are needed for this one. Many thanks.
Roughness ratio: 0.0531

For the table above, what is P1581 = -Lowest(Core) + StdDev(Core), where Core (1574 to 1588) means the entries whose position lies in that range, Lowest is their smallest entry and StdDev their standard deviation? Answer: -141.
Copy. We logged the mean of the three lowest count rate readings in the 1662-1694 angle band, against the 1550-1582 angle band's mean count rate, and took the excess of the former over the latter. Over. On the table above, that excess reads 18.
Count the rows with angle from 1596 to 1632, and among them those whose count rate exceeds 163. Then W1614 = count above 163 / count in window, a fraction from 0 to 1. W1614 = 1.00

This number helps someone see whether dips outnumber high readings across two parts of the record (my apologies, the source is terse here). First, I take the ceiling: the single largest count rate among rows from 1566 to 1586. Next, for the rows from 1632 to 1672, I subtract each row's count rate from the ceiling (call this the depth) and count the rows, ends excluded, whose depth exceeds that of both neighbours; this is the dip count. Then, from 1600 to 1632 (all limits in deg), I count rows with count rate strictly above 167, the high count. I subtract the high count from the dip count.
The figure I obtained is -11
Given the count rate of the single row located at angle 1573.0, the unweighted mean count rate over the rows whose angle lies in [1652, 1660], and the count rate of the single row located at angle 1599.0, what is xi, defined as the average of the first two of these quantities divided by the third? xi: 0.90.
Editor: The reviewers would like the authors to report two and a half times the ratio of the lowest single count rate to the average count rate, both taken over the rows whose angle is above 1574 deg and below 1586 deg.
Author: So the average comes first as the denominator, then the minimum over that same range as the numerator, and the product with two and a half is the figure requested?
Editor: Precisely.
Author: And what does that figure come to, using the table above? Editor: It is 2.38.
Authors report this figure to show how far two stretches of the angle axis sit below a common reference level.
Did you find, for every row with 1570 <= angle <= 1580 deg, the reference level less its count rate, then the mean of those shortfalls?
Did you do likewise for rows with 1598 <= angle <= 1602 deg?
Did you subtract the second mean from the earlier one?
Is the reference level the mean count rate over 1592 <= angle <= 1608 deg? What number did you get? 27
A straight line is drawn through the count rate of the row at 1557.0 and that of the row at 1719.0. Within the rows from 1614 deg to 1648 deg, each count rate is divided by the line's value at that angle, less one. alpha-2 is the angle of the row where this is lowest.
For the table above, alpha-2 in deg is 1645.0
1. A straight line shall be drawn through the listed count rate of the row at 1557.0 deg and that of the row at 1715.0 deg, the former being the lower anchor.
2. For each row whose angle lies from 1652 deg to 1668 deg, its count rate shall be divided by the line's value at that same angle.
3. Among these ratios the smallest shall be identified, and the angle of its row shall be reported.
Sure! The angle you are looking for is 1665.0 deg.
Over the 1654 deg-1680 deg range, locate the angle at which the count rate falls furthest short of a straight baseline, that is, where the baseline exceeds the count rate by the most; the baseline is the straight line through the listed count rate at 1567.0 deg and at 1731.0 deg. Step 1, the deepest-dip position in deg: 1675.0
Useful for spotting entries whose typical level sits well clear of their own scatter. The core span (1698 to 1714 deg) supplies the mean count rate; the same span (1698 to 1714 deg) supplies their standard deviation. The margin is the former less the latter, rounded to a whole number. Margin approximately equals 161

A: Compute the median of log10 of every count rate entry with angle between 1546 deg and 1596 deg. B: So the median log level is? 2.15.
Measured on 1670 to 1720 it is 2.22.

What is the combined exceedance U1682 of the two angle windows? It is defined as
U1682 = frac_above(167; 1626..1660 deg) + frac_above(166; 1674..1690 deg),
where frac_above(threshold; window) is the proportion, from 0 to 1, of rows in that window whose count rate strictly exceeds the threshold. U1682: 0.65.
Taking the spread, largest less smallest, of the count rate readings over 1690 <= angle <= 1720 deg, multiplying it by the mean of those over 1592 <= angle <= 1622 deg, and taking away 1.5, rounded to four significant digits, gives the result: 7119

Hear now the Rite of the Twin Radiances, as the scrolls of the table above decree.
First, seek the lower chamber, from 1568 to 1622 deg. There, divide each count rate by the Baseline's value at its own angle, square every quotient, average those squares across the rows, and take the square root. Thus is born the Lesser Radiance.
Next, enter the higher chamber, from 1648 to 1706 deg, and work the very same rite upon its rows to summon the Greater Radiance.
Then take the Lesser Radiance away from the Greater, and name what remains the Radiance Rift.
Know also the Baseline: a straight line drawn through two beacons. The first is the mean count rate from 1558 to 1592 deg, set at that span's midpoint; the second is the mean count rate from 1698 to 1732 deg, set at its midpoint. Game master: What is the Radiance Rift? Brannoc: -0.1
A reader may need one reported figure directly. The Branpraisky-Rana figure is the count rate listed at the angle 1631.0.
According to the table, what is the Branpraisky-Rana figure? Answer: 180.7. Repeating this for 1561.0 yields 136.2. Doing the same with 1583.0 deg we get 155.3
